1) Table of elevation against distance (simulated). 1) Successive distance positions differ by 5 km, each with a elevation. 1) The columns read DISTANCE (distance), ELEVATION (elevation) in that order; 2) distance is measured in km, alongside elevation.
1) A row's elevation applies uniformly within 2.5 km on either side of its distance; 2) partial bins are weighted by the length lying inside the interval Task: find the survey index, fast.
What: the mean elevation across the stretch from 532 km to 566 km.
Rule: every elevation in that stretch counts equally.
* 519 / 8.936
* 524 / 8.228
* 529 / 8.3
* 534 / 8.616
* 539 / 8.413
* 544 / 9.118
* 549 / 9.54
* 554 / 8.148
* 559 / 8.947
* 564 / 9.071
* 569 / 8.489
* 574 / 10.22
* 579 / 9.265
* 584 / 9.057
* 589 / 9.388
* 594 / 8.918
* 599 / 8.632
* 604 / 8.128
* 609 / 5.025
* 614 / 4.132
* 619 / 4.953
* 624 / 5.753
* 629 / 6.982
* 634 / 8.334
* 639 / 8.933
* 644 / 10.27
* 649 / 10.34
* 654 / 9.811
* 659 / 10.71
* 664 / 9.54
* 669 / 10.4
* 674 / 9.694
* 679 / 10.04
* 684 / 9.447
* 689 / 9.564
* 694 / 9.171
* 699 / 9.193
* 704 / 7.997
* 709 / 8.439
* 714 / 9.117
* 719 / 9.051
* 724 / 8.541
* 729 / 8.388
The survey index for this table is 8.8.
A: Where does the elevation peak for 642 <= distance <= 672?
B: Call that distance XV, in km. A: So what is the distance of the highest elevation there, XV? 659 km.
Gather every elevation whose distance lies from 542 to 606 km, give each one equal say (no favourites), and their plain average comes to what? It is 9.0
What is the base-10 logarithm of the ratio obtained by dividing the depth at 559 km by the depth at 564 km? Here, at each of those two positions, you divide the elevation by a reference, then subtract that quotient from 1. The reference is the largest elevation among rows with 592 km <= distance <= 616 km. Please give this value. -0.7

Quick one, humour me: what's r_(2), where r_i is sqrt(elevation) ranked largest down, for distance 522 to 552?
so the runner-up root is 3.02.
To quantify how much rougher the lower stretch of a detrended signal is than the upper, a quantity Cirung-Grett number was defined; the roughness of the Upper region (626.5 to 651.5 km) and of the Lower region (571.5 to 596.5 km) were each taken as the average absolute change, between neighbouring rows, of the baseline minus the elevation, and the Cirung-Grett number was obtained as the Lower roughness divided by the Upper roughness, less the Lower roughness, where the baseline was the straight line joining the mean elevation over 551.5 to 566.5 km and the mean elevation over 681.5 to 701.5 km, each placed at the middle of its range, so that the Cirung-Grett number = 0.11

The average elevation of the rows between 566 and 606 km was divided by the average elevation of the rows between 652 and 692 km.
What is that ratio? 0.91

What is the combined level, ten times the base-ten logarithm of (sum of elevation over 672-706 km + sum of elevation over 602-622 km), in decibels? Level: 19.4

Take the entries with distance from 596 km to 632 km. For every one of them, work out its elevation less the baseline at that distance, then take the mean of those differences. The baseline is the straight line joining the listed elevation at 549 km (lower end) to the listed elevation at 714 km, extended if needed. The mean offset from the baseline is -3.1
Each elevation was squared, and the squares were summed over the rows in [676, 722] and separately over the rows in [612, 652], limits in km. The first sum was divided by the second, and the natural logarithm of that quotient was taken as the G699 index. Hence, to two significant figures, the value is 0.44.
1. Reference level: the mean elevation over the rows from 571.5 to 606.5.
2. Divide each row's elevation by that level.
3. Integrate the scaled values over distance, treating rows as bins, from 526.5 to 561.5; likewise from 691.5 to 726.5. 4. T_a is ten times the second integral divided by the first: 10.1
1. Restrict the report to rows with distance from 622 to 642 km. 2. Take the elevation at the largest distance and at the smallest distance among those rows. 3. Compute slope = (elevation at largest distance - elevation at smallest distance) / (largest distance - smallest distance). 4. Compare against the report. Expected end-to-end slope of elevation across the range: 0.21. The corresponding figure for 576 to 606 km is -0.05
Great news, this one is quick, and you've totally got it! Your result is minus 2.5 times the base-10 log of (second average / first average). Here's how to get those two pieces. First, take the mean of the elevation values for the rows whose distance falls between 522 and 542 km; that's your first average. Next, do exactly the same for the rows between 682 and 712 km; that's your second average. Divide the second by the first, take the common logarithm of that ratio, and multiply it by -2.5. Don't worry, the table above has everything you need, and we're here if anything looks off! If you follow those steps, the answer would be -0.1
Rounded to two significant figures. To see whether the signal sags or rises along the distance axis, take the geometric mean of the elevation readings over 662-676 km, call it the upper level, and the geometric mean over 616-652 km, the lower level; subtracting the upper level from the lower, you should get -2.2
